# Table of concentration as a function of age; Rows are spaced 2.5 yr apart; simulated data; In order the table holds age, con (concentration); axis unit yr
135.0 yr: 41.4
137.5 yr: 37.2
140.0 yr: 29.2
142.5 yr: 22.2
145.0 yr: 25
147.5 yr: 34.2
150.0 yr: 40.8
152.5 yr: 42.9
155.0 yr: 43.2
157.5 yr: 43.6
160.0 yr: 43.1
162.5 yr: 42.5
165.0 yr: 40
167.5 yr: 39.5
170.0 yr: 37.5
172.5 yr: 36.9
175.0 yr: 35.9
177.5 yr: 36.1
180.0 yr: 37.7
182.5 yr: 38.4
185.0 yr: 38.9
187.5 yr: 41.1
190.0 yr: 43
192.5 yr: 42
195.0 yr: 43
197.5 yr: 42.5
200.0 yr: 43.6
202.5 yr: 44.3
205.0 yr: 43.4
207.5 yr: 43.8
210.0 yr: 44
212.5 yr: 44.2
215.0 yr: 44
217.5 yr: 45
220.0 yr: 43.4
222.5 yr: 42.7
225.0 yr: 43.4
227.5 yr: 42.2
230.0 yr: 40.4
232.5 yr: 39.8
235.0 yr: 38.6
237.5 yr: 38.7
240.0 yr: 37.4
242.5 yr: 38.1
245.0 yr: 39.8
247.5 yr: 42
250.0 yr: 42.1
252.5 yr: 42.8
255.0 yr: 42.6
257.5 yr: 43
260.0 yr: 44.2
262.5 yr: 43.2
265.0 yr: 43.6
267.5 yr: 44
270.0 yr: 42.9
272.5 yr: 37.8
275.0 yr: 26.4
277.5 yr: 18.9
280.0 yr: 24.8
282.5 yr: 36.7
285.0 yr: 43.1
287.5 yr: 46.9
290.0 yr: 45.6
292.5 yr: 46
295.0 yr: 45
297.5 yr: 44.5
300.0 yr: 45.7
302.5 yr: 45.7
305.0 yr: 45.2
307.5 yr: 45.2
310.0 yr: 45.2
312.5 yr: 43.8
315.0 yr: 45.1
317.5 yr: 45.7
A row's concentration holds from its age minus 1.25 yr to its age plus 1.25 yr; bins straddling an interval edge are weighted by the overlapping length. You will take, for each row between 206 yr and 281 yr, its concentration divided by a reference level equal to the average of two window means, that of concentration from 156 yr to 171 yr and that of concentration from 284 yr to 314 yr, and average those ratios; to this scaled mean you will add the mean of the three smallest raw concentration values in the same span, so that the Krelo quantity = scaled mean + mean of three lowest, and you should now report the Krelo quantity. 24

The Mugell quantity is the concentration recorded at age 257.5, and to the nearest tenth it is 43.0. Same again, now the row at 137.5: 37.2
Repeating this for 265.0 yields 43.6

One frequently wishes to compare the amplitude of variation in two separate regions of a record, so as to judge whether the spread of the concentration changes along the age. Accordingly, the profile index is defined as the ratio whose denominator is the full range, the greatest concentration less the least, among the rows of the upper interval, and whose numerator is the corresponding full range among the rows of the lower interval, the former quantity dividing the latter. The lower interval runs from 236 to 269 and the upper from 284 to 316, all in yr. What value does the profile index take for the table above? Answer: 1.8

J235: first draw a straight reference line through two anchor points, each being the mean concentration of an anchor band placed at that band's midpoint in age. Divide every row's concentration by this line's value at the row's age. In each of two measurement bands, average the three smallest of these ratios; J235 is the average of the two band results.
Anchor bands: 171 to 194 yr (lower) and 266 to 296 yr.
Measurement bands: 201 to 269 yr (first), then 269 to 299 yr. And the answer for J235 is 0.80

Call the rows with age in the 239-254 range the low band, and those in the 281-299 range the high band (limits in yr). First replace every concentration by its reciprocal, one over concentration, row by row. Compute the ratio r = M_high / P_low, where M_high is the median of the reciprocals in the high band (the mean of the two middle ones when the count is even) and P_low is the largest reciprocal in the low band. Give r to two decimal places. 0.83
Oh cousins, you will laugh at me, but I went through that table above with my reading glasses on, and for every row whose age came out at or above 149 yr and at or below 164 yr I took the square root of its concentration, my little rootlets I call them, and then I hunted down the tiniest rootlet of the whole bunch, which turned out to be 6.4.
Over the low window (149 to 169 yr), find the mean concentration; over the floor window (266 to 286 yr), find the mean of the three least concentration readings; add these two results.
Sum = 65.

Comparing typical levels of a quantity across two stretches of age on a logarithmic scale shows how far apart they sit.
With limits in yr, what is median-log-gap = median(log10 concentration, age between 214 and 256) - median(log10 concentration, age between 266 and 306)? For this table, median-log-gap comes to -0.0216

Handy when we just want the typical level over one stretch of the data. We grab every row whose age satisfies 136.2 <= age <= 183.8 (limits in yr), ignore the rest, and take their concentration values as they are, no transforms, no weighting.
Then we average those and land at 37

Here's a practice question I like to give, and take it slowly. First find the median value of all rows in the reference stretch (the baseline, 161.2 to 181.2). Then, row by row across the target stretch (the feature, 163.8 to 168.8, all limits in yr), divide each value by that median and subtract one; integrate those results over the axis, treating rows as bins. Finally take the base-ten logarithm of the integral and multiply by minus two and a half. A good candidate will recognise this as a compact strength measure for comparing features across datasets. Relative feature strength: 1.4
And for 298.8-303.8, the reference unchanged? -0.1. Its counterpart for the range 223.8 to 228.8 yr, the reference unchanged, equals 0.4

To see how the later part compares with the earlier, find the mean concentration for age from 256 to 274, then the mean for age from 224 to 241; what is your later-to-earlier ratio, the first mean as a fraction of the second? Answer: 1.06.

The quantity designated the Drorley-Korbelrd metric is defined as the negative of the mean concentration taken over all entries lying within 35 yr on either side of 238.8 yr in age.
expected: -42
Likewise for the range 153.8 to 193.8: -40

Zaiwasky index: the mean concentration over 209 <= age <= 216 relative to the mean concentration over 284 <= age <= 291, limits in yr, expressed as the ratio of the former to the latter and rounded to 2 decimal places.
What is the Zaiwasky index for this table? 0.97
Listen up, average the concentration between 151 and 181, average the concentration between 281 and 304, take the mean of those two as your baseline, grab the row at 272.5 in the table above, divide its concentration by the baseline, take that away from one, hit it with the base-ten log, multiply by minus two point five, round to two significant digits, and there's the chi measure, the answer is 2.5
